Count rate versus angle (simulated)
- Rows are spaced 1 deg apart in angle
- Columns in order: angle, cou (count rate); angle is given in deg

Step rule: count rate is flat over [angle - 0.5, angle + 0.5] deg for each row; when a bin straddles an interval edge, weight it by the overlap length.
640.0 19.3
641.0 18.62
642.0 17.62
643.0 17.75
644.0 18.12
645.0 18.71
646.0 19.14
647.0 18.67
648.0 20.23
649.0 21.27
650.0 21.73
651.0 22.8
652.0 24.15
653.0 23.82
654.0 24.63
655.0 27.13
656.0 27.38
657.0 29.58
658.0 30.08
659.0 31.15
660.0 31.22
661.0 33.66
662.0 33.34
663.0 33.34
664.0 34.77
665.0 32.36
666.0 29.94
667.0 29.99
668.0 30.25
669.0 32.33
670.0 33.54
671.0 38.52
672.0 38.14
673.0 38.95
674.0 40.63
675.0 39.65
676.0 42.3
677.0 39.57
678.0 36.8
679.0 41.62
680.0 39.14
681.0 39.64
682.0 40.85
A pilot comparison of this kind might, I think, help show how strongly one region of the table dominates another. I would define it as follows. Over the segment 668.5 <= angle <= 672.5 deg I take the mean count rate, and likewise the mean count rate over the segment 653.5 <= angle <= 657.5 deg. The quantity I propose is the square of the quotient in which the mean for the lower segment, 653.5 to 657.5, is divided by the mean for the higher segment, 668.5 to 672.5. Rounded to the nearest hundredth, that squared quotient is 0.58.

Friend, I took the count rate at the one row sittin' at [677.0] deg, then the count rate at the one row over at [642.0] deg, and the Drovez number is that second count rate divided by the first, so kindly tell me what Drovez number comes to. 0.45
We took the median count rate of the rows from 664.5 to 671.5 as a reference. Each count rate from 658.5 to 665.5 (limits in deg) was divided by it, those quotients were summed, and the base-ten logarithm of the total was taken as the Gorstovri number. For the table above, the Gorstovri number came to 0.85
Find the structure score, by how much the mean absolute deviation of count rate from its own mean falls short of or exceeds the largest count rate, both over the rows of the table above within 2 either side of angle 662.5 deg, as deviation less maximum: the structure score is -34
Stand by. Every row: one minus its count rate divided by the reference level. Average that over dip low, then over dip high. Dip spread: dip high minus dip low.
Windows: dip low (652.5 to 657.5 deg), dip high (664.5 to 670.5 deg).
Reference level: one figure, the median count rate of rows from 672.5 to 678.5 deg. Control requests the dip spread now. -0.12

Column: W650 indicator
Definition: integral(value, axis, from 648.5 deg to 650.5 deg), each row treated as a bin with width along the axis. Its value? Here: 43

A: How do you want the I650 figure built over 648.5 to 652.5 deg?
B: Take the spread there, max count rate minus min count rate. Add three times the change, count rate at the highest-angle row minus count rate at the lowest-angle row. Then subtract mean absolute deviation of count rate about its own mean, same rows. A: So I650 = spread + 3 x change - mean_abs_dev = 11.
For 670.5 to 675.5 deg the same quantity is 5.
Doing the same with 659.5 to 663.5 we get 8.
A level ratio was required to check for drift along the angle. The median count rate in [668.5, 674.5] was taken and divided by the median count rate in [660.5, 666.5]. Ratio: 1.1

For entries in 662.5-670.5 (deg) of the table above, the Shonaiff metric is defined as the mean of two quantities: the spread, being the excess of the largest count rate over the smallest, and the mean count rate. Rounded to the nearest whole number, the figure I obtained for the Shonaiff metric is 18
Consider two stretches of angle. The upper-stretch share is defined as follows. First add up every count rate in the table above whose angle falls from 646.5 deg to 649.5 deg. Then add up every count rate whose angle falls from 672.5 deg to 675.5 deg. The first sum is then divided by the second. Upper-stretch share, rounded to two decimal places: 0.50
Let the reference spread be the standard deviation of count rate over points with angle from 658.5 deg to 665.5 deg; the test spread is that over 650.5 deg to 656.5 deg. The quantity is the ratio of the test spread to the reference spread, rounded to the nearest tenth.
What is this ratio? 1.4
